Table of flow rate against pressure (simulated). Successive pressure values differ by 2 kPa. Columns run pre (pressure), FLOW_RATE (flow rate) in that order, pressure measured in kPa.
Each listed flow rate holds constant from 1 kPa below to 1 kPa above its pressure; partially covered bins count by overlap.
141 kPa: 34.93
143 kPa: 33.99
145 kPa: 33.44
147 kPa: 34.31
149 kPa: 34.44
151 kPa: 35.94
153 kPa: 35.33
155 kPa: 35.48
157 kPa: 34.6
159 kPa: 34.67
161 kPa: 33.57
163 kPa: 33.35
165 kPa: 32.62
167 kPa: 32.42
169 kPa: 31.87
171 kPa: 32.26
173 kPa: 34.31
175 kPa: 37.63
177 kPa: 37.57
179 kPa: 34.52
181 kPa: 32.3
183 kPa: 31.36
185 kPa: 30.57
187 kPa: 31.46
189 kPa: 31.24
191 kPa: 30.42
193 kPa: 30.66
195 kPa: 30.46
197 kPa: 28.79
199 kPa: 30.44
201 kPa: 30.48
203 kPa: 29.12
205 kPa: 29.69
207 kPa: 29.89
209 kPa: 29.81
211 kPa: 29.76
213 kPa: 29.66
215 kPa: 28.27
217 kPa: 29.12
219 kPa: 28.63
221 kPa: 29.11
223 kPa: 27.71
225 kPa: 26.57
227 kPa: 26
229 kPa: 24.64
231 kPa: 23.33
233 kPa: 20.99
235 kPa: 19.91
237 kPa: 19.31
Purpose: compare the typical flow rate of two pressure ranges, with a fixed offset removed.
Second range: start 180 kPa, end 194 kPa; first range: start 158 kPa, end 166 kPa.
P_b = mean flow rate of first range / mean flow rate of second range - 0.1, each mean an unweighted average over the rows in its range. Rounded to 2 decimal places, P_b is 0.98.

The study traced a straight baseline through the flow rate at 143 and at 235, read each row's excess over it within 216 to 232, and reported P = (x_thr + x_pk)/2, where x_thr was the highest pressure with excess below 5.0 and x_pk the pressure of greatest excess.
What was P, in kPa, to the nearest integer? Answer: 226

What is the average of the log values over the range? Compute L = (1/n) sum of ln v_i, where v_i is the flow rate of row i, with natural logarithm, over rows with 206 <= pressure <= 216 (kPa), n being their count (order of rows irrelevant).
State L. 3.38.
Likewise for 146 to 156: 3.56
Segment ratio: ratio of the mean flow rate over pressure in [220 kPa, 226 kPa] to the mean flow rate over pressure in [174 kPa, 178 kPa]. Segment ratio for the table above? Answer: 0.74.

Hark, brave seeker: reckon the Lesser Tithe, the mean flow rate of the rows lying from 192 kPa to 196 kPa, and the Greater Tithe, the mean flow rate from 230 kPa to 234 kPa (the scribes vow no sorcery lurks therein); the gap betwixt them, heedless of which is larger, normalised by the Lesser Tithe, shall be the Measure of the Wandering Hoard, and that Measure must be 0.27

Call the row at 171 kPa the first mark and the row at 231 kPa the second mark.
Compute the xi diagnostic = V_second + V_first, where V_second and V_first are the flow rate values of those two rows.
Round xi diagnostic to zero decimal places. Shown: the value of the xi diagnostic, 56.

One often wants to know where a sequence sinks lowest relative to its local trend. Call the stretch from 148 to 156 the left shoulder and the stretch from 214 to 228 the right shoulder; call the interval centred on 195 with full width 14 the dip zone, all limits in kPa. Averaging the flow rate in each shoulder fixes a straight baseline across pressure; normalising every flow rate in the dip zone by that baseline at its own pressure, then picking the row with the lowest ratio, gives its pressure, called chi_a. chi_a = 197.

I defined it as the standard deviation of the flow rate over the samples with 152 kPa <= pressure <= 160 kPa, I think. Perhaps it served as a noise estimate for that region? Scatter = 0.4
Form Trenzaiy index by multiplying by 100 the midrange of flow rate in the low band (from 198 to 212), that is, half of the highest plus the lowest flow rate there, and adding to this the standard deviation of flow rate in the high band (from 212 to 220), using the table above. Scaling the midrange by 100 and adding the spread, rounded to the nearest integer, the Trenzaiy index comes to 2981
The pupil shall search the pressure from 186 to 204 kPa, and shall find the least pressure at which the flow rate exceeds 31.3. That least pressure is 187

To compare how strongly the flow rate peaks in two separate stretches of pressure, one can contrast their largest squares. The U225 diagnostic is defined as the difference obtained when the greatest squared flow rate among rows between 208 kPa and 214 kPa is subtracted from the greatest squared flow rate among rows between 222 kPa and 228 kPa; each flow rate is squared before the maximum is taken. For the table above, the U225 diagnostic -121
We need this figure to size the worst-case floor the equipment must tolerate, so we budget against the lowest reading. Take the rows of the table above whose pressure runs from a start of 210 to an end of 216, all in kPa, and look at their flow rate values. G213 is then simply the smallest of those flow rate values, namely 28.27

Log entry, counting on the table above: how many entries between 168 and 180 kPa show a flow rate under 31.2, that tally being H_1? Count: 0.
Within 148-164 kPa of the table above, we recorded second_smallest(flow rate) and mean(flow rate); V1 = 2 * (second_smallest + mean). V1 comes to 136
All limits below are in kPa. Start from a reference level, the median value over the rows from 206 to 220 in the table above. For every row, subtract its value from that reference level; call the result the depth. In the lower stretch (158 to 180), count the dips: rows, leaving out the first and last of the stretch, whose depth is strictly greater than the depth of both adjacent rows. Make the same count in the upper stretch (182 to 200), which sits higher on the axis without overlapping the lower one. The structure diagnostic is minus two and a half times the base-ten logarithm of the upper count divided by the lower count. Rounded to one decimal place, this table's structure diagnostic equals -1.2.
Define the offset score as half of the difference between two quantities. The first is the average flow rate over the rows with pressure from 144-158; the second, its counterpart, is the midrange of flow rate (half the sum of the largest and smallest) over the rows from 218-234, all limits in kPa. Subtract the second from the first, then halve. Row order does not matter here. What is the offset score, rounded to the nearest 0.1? 4.9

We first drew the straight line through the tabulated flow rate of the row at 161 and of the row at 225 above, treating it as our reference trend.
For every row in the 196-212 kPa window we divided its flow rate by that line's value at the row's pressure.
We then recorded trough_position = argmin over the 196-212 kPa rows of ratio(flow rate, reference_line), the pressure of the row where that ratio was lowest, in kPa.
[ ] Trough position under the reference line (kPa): 197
